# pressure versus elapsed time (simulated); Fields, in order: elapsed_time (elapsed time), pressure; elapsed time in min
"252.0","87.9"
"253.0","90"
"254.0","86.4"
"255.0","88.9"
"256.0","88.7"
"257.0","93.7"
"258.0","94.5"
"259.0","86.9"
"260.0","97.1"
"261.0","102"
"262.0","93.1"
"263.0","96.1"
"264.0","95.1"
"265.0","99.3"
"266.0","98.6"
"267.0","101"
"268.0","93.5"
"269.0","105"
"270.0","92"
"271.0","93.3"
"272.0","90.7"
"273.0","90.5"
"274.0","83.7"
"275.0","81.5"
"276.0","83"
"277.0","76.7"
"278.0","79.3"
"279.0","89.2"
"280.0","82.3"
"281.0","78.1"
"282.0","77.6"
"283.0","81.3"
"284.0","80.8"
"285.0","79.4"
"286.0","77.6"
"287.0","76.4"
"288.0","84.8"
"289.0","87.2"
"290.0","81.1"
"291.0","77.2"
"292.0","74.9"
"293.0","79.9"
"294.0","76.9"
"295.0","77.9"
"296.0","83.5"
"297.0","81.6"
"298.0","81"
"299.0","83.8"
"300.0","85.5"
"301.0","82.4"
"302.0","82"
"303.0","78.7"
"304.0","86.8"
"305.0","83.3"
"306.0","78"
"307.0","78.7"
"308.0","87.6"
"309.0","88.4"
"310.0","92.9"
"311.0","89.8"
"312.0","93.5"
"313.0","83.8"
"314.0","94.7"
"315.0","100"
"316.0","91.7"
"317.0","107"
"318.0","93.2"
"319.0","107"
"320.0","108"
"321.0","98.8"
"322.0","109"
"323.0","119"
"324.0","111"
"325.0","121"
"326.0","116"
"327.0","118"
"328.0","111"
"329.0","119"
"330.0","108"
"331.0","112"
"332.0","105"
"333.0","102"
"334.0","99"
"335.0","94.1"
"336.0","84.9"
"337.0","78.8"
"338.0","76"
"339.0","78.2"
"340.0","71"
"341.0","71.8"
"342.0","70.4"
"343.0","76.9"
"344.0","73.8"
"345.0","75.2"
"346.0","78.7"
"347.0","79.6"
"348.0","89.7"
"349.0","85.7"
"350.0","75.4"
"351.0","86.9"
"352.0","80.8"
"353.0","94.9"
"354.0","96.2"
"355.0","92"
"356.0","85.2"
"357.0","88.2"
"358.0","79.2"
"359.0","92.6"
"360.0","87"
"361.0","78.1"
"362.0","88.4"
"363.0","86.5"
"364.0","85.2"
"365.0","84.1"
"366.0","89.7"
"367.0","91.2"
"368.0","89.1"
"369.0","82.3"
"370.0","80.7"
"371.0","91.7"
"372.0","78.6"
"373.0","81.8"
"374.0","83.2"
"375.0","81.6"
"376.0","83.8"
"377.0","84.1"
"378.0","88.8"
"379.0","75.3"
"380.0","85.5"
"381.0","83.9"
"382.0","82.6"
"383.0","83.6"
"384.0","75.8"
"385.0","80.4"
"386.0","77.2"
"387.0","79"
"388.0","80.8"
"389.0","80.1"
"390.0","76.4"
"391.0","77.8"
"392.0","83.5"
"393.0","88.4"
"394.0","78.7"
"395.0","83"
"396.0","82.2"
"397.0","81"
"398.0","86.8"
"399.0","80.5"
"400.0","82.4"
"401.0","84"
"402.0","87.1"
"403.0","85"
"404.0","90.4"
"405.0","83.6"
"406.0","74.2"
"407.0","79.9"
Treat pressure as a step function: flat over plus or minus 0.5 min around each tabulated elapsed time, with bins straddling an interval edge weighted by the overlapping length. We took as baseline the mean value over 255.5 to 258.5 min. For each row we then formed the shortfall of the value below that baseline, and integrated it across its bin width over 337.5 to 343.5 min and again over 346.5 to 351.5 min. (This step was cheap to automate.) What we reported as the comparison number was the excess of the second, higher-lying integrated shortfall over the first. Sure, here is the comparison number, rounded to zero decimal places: -65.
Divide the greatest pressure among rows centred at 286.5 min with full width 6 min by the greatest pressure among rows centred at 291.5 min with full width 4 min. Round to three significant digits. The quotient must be 1.08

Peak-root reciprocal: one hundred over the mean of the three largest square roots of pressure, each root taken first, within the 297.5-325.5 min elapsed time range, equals 9.2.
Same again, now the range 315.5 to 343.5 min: 9.1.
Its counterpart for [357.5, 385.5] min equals 10.4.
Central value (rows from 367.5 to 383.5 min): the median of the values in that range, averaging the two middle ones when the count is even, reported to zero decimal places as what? 83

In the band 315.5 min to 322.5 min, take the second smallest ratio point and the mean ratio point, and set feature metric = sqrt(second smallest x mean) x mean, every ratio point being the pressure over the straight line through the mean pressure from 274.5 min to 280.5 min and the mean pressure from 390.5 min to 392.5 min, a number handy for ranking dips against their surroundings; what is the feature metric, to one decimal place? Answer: 1.5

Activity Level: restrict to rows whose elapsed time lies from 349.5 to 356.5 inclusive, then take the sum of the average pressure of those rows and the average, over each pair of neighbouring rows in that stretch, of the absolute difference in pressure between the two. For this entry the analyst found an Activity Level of 95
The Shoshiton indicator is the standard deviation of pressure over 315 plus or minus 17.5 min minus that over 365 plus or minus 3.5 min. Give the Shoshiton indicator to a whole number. 11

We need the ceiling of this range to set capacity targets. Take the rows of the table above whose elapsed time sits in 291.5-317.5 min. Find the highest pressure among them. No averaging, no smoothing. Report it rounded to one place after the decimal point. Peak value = 107.0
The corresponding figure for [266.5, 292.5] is 105.0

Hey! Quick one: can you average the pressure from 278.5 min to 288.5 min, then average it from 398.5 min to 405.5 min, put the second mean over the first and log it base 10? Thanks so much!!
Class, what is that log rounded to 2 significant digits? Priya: 0.021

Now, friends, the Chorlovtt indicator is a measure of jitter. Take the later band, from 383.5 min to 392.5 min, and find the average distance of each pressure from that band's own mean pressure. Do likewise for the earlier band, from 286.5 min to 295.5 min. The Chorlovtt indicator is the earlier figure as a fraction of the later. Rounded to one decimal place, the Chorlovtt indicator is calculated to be 1.7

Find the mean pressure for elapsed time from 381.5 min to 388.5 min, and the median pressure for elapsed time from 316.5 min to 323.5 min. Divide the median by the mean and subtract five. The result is -3.66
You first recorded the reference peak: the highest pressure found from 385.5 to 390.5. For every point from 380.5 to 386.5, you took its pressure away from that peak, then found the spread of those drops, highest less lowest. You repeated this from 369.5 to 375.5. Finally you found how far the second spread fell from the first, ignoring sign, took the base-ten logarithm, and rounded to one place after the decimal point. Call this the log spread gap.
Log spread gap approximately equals 0.7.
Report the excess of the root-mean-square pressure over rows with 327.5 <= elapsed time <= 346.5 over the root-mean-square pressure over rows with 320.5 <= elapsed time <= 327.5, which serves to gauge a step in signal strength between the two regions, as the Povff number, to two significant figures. -23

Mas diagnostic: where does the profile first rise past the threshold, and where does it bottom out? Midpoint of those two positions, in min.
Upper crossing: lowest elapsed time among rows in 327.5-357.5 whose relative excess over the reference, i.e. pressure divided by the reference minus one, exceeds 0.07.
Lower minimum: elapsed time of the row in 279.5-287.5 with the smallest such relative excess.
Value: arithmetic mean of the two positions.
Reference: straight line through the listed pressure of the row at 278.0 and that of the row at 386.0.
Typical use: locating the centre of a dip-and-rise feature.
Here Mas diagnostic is 307.5 min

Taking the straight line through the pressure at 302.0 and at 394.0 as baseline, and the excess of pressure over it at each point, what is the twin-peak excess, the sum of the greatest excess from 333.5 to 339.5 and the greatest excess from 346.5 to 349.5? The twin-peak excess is 27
